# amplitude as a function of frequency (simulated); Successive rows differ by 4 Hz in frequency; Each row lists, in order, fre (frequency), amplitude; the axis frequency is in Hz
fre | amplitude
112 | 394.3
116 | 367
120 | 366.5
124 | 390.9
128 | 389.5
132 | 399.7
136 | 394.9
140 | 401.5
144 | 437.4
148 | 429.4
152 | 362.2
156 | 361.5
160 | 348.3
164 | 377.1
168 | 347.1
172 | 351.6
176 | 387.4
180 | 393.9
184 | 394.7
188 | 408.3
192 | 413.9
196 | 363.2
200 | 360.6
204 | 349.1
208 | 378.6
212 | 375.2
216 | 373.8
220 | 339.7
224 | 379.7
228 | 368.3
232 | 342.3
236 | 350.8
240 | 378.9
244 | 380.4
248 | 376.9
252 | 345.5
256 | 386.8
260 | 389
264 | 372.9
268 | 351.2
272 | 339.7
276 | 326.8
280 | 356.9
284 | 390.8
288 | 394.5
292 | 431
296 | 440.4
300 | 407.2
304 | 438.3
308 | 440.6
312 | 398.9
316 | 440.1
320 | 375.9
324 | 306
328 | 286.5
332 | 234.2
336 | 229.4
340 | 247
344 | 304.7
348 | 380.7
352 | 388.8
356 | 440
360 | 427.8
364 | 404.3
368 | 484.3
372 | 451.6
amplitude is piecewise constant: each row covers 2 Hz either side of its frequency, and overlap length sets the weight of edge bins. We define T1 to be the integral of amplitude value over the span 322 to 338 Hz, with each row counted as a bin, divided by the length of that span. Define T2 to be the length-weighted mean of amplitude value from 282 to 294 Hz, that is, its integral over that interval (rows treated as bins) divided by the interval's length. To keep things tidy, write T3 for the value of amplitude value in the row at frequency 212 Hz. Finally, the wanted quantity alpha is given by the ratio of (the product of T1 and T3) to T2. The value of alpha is 244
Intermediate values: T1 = 264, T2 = 405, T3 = 375.2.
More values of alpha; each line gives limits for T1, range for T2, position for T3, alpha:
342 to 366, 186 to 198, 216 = 370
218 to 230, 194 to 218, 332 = 232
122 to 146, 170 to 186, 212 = 395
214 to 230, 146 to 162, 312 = 388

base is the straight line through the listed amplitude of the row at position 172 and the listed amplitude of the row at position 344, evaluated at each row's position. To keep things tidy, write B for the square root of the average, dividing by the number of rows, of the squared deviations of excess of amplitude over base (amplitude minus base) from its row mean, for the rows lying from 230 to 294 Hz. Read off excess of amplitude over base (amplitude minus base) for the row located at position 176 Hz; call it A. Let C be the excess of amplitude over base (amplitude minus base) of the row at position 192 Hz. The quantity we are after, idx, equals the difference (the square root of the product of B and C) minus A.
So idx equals 7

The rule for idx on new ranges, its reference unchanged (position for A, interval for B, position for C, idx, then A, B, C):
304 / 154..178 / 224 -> -97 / 123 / 16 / 42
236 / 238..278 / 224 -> 12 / 17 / 19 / 42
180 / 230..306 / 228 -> -10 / 44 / 37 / 32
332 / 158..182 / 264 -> 105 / -74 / 21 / 46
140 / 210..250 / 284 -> -8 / 41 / 16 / 70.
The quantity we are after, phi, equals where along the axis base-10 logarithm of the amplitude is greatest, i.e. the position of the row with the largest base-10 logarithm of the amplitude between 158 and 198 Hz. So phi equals 192 Hz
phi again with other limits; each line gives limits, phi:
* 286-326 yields 308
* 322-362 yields 356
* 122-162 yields 144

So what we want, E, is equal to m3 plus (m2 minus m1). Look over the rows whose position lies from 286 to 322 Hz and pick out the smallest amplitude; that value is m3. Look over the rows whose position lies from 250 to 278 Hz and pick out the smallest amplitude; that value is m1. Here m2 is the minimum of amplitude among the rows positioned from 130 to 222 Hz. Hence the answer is 389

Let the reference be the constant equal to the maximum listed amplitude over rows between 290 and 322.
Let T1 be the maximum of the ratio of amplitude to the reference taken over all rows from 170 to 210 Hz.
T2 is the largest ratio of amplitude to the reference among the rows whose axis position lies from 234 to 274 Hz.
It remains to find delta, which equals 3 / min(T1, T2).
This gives 3.40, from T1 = 0.94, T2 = 0.88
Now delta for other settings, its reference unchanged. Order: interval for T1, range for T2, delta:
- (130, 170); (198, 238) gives 3.48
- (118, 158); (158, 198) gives 3.19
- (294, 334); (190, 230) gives 3.19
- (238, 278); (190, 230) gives 3.40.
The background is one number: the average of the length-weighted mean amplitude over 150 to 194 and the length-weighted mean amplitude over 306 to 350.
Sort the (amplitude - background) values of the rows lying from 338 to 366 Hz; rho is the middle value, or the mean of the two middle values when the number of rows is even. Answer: 35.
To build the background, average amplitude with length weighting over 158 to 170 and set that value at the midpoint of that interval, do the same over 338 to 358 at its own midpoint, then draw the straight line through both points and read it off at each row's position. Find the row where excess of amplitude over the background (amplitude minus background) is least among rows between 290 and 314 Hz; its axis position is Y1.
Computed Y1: 312 Hz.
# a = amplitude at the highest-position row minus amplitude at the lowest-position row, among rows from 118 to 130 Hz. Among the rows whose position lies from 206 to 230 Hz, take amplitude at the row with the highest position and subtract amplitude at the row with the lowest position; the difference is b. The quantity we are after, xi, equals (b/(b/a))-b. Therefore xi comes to 33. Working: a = 23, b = -10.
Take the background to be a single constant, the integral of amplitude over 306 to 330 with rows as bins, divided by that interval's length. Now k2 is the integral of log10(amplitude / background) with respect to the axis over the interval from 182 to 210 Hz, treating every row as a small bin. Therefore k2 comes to 0.2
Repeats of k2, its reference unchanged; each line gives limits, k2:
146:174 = -0.2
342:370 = 0.8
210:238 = -0.4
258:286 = -0.5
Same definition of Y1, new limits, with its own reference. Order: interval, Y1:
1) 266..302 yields 276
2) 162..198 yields 168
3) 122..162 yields 160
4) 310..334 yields 332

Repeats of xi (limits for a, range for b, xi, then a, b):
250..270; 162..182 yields -11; 6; 17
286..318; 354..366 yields 81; 46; -36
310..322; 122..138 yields -27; -23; 4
